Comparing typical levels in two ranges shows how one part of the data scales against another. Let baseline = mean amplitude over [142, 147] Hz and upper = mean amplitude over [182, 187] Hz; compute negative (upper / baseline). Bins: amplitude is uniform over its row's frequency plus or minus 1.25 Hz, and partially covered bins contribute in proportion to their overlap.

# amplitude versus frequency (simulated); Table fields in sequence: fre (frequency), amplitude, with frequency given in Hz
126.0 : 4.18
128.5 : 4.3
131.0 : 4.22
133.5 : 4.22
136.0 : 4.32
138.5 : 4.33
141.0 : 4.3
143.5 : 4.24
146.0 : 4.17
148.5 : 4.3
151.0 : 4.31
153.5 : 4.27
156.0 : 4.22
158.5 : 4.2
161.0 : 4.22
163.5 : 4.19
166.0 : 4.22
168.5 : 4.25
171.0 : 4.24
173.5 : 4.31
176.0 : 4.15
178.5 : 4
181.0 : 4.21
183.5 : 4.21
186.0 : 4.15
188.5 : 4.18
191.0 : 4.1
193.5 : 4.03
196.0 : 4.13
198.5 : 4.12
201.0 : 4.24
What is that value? -0.99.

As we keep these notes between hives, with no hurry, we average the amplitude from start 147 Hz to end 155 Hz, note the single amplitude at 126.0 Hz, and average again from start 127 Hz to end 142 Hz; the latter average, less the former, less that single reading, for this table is -4.19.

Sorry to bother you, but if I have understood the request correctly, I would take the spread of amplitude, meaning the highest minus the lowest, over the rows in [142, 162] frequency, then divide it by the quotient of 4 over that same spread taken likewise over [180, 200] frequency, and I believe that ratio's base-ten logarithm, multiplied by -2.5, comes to 5.5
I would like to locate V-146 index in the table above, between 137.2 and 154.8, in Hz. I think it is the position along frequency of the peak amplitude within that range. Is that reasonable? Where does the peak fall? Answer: 138.5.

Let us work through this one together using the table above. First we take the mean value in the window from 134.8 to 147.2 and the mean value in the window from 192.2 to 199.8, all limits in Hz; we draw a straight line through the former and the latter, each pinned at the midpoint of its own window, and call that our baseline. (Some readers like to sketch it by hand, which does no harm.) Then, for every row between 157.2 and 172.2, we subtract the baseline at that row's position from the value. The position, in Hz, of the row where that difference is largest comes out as 168.5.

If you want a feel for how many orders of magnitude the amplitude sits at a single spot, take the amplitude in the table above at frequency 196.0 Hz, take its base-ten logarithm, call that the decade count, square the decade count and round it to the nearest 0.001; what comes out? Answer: 0.379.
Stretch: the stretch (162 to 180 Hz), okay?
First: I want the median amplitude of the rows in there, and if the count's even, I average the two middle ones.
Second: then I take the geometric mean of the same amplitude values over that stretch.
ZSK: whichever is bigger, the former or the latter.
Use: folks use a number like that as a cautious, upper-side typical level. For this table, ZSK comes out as 4.22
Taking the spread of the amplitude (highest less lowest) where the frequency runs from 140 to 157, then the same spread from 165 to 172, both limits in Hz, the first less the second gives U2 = 0.11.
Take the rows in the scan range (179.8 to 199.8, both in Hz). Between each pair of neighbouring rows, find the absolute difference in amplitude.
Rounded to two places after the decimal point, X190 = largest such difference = 0.10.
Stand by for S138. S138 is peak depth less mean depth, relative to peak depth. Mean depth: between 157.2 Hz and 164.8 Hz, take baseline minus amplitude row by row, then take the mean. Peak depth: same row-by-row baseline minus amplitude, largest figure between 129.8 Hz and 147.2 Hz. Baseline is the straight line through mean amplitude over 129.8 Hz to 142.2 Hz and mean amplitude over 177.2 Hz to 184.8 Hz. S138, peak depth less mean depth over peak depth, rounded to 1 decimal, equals 1.0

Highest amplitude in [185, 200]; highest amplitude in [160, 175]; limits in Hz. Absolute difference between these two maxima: 0.13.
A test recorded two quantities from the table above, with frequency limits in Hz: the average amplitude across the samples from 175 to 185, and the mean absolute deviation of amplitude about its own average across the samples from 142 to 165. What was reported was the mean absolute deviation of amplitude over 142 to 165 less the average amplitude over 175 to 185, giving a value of -4.10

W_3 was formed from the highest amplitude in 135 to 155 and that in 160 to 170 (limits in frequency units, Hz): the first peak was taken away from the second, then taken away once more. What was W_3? -4.41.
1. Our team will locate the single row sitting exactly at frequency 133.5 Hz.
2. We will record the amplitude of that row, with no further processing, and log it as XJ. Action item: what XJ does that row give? 4.22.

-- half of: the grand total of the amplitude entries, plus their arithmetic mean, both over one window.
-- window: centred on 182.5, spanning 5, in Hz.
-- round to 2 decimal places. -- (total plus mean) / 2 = 6.31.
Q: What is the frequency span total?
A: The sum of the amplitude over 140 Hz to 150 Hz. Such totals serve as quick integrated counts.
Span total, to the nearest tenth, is 17.0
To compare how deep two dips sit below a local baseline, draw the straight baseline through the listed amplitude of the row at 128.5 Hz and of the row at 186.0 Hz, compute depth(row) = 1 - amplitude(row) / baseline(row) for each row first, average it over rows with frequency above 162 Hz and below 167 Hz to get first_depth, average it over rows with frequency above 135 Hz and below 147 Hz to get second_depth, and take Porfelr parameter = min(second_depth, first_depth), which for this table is -0.001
